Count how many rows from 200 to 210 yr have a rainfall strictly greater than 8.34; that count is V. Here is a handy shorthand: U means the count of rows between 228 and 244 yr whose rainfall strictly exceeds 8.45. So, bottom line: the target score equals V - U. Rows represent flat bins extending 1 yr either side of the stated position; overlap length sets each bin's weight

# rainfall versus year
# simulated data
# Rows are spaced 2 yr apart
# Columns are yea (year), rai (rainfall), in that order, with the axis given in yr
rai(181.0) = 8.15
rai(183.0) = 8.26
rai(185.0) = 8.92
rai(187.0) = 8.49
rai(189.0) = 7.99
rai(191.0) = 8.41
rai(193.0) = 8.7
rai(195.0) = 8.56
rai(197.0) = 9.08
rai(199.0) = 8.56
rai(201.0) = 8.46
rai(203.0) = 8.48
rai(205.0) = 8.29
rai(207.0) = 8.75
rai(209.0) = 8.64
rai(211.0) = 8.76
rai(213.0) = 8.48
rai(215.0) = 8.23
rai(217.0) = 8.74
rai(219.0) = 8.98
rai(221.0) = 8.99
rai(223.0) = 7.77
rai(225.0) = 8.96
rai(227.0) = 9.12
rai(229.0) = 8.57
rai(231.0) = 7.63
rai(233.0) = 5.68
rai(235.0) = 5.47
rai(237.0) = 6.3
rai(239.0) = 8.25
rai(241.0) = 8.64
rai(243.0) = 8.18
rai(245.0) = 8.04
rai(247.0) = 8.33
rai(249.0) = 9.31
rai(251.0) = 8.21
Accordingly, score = 2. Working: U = 2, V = 4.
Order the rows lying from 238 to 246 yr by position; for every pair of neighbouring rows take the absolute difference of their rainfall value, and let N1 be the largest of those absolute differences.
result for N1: 0.460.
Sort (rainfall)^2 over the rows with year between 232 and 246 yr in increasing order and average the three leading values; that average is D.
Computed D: 34.0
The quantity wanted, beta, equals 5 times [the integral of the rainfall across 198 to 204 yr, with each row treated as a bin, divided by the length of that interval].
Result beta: 42.5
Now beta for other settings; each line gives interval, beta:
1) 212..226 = 43.0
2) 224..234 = 40.0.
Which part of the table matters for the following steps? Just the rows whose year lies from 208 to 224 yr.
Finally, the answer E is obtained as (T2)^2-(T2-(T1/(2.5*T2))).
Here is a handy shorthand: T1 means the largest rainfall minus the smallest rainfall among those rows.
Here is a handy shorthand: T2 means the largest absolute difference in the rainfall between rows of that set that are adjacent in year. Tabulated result 0.7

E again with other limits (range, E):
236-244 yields 2.3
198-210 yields 0.2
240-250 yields 0.5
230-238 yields 2.3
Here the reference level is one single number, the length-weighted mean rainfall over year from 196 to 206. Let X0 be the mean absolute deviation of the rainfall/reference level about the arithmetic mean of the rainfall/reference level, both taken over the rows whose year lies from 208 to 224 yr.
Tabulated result 0.04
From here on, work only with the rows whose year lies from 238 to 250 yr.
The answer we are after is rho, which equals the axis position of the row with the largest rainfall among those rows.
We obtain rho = 249.0 yr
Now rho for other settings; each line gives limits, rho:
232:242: 241.0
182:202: 197.0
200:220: 219.0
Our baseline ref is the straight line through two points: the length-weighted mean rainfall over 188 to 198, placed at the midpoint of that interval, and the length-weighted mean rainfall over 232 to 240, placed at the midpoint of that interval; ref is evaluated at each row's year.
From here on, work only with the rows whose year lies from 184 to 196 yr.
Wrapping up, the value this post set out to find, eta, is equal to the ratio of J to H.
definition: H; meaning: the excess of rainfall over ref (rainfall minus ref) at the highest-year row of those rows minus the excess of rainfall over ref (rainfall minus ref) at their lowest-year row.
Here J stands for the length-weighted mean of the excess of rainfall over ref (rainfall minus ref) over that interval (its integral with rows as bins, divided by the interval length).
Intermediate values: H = 0.1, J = -0.2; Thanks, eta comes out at -1.4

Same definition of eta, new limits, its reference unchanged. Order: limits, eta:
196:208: 3.1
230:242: 0.4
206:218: 2.0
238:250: 1.6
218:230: 20.5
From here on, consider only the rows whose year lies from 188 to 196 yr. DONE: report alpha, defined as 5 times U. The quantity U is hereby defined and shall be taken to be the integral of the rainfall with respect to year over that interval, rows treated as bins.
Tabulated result 337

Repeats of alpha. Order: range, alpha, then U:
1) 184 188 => 174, 35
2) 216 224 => 345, 69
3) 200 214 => 599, 120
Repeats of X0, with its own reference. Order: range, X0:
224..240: 0.15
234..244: 0.14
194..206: 0.02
